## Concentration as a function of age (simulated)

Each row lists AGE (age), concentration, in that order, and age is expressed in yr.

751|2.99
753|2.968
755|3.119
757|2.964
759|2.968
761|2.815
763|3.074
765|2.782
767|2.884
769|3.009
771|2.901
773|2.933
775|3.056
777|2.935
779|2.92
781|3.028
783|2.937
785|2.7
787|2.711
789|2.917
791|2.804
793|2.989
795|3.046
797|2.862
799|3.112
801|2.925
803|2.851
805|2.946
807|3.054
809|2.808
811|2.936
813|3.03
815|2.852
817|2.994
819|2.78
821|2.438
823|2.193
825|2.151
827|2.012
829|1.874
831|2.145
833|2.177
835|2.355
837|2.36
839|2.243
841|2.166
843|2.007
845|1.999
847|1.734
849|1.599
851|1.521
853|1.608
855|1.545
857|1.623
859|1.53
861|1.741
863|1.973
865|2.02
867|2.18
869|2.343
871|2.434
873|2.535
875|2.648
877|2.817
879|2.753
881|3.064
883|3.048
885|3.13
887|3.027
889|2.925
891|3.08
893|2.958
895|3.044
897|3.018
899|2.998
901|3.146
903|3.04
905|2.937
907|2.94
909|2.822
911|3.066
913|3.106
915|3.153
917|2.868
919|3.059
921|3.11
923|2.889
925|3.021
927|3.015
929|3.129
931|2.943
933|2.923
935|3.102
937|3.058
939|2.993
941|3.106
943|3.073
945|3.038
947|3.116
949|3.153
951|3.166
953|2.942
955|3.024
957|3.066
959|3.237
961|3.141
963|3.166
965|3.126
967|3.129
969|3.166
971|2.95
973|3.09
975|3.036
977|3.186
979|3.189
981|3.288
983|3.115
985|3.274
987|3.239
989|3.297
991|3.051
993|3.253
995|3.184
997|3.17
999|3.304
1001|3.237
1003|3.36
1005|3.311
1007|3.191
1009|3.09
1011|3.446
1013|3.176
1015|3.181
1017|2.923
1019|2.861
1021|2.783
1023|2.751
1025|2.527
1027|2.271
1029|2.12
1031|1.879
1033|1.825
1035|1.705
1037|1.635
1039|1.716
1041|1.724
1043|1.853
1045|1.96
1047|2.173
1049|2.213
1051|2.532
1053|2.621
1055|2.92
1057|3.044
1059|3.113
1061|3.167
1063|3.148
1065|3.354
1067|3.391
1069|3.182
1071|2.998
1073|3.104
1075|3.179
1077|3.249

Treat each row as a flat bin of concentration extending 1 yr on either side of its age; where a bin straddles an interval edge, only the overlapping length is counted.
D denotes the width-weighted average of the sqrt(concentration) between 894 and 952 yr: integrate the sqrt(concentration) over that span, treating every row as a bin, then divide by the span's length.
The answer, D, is 1.74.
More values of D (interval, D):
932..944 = 1.74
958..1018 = 1.78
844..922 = 1.59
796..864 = 1.51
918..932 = 1.74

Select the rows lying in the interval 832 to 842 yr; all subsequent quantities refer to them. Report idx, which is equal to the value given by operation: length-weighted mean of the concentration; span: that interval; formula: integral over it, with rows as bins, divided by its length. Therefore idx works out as 2.3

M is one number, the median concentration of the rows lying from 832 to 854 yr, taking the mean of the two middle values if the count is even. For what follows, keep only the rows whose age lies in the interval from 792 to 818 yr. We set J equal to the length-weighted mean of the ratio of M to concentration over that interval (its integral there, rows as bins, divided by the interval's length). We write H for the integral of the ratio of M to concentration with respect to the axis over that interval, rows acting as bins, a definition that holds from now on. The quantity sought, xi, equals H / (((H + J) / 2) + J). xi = 1.79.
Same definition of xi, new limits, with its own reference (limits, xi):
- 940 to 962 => 1.76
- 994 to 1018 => 1.78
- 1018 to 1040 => 1.76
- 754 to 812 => 1.90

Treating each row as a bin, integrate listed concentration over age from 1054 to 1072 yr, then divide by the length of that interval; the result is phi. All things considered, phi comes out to 3.15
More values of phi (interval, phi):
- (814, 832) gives 2.38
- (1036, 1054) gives 2.05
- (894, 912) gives 3.00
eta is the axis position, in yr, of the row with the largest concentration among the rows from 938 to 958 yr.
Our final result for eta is 951 yr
